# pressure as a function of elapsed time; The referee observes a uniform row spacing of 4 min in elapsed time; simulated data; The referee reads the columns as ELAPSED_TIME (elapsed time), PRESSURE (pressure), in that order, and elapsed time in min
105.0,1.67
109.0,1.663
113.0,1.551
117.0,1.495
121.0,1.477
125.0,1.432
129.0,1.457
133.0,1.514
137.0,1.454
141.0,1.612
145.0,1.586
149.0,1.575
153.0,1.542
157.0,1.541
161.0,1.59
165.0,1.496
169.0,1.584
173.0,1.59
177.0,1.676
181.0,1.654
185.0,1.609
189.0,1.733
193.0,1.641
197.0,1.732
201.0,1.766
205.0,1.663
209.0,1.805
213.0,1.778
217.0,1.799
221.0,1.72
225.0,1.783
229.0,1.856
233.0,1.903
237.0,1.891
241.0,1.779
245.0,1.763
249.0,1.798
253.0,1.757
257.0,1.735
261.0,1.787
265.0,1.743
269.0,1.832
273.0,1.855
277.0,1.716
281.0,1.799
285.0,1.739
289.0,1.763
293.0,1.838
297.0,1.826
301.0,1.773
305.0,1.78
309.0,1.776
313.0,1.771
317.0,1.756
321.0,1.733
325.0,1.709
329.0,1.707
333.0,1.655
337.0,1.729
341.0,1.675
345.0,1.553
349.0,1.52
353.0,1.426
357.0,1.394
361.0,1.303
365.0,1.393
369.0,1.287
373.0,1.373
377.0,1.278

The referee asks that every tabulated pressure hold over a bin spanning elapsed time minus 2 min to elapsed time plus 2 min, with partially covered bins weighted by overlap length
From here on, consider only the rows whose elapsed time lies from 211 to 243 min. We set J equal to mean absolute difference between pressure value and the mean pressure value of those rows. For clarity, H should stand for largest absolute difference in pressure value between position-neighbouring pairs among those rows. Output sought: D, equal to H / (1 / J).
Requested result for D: 0.0059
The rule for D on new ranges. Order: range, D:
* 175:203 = 0.0060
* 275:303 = 0.0030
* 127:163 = 0.0070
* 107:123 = 0.0068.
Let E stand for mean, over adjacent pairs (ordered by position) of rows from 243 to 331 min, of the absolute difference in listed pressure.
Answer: 0.040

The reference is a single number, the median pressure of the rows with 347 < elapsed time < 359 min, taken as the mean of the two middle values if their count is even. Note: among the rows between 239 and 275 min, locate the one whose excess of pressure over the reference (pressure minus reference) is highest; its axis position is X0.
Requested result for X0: 273.0 min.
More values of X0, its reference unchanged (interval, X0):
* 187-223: 209.0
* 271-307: 273.0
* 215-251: 233.0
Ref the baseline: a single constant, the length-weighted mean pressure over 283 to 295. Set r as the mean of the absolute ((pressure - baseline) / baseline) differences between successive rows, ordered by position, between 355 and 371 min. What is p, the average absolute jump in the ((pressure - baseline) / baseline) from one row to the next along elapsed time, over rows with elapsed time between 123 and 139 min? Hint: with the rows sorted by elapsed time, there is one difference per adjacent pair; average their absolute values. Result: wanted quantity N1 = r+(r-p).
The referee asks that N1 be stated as 0.08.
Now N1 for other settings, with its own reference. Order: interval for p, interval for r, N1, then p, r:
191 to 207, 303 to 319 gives -0.03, 0.043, 0.004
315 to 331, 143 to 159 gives 0.01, 0.009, 0.008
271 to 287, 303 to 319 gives -0.04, 0.053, 0.004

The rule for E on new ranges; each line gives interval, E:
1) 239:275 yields 0.040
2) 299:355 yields 0.039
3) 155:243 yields 0.067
